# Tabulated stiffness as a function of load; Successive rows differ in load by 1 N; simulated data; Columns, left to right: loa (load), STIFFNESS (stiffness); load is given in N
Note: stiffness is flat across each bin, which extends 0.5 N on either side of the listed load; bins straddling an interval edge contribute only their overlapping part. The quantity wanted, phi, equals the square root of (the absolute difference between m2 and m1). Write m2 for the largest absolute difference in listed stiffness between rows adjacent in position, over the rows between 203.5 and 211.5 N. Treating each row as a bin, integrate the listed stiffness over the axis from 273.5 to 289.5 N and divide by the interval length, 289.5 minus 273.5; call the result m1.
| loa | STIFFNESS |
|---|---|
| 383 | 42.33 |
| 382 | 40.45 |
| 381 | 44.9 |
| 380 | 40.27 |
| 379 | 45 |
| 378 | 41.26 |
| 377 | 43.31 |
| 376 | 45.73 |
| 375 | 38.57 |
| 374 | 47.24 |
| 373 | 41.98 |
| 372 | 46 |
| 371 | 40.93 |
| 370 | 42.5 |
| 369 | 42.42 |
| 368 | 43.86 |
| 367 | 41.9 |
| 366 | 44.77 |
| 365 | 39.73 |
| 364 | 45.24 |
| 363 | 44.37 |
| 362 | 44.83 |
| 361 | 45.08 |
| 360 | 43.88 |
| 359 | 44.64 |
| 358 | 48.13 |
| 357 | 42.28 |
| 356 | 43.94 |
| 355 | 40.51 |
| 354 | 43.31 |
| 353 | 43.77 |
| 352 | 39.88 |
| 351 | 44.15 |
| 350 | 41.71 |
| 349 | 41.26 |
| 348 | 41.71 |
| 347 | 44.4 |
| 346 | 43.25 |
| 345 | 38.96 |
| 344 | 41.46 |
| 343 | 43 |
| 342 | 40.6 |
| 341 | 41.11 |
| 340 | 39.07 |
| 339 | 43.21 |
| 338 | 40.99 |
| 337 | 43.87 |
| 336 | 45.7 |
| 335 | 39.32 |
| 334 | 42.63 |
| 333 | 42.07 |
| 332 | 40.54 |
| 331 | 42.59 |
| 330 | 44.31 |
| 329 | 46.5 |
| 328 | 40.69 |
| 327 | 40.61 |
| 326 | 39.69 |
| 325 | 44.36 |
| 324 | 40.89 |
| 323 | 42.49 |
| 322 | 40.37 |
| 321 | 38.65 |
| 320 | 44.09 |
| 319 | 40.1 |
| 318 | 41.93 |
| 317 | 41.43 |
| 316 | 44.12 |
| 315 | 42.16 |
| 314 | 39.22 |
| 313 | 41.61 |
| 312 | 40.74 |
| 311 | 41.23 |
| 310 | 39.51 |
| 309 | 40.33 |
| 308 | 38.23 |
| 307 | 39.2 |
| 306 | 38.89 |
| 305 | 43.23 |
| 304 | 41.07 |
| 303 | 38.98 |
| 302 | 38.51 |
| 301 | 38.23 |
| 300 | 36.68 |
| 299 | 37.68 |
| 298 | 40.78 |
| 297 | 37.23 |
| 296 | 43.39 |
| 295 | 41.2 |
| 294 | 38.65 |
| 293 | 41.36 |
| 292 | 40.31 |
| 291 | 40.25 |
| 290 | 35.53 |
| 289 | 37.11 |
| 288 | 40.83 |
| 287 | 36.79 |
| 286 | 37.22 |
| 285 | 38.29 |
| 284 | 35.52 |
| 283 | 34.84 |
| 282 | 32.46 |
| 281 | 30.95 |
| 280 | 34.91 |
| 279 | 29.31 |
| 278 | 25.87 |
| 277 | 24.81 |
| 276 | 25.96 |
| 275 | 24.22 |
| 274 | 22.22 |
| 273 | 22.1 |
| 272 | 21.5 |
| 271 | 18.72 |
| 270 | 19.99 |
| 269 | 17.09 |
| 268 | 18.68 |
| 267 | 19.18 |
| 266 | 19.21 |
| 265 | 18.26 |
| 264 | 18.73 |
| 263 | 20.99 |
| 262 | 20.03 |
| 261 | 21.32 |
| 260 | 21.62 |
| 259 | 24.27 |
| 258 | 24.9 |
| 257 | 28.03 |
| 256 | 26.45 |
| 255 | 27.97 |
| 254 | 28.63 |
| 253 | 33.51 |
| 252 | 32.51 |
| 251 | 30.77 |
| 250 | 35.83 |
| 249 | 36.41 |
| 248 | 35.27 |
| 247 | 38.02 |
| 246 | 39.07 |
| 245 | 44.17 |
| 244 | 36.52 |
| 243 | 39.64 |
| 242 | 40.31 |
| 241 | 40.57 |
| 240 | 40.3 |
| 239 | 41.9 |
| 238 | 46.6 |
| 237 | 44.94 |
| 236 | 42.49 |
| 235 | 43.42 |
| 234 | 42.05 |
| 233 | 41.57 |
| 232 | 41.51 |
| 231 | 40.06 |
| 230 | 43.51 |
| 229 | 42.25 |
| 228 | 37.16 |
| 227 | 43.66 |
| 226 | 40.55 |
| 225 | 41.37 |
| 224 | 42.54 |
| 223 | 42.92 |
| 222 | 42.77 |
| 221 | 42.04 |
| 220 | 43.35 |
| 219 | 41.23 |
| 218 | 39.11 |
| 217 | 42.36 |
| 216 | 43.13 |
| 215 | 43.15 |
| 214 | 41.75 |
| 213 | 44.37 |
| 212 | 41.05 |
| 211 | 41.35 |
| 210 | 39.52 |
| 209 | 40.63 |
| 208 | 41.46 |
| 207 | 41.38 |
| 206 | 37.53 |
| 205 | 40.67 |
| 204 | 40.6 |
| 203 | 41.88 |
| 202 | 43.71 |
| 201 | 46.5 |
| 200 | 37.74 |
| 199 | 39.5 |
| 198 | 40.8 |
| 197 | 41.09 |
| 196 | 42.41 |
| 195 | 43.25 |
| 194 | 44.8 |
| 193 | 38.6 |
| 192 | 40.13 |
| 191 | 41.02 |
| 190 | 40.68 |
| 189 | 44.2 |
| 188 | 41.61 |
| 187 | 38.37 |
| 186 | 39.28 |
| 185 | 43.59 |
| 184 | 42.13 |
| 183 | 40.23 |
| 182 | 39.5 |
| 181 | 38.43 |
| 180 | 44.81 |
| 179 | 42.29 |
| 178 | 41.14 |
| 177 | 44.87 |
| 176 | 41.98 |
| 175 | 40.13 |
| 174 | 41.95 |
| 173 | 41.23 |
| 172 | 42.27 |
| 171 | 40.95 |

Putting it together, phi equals 5.3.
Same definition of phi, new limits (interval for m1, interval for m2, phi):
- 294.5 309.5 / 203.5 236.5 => 5.8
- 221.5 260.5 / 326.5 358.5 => 5.6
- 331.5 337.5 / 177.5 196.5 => 6.0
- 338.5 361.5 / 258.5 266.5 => 6.3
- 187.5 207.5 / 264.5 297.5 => 5.9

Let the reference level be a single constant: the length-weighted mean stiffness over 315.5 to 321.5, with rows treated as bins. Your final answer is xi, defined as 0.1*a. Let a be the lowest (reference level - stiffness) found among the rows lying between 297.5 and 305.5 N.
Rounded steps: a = -1.5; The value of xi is -0.151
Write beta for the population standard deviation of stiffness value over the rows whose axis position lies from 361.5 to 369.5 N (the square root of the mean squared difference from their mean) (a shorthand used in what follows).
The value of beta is 1.8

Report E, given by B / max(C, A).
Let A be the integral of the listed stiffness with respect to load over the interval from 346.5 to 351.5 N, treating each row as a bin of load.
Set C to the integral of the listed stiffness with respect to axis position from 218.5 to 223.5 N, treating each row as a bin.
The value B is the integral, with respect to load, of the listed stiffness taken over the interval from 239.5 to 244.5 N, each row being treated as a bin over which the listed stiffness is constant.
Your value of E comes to 0.93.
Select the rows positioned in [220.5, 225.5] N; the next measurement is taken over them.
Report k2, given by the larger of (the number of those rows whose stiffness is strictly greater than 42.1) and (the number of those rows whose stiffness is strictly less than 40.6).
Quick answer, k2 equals 3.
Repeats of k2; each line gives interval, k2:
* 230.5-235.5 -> 1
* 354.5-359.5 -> 4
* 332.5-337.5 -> 3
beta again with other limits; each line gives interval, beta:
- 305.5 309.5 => 0.8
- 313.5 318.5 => 1.6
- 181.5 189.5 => 2.0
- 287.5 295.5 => 2.0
